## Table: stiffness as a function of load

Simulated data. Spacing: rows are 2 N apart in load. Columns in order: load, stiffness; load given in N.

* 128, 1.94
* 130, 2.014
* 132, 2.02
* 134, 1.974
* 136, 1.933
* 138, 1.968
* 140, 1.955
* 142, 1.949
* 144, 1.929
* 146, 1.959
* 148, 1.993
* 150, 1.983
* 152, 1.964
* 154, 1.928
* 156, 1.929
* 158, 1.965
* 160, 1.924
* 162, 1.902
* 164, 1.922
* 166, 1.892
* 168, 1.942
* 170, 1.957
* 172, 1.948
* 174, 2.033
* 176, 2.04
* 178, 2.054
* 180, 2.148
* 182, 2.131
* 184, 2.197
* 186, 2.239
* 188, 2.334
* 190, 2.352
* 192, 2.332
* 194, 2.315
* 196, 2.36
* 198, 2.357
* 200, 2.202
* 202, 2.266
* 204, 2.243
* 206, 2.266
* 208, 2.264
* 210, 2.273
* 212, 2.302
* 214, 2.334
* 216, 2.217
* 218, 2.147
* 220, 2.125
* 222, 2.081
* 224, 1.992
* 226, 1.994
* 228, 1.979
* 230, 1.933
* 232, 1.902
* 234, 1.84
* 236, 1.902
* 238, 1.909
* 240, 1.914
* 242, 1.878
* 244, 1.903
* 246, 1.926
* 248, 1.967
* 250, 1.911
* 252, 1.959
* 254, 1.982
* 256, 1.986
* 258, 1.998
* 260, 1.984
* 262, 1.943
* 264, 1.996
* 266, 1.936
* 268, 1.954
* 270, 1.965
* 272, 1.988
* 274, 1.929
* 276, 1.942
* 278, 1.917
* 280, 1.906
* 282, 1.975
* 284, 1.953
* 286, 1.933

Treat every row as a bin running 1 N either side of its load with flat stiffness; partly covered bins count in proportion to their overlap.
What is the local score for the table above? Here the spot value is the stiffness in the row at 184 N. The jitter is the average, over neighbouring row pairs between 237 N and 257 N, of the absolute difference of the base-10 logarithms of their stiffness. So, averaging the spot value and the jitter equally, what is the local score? 1.10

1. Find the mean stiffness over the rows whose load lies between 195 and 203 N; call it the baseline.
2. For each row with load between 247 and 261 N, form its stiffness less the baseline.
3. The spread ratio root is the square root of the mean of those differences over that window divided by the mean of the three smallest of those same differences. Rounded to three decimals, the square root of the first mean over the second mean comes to 0.965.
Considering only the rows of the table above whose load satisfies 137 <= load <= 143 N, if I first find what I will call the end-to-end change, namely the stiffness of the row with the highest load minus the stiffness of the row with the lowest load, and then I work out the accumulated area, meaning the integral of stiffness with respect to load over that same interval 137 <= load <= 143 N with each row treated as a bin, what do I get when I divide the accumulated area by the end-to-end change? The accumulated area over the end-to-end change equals -618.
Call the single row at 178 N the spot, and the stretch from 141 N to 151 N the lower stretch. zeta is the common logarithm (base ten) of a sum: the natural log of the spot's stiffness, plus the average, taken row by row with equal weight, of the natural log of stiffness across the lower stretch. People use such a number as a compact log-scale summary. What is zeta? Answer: 0.144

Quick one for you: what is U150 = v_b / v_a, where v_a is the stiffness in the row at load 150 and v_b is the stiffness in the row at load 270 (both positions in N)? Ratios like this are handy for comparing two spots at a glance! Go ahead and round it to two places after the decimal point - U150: 0.99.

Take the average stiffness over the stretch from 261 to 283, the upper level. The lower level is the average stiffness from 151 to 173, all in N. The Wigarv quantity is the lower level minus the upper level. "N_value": 0.0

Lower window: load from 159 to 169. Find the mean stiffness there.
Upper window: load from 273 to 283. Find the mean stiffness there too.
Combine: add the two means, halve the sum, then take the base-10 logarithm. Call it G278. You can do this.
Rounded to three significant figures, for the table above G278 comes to 0.284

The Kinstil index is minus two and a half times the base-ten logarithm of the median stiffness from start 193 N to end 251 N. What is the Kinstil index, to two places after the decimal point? -0.80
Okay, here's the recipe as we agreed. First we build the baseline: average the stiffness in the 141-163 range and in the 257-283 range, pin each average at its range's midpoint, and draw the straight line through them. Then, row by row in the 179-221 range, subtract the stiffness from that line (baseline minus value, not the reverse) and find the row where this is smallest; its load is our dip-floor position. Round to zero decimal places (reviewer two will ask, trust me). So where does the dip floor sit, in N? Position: 196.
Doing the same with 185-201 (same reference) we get 196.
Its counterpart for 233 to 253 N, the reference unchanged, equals 248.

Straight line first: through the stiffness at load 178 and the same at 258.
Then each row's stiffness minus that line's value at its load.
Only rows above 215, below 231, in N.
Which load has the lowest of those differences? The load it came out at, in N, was 230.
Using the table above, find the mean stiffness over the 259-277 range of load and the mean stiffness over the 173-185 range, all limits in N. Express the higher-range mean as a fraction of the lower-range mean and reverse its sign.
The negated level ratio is -0.93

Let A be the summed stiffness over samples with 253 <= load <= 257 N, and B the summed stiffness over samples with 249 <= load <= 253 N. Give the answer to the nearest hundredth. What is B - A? -0.10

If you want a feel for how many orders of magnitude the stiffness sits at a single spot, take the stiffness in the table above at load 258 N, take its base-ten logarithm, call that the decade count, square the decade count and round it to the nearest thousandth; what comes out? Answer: 0.090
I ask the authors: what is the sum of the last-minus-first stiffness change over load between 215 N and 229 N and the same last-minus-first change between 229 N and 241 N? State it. -0.26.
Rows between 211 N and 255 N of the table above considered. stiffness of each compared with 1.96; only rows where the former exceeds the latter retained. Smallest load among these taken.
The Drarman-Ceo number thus 212 N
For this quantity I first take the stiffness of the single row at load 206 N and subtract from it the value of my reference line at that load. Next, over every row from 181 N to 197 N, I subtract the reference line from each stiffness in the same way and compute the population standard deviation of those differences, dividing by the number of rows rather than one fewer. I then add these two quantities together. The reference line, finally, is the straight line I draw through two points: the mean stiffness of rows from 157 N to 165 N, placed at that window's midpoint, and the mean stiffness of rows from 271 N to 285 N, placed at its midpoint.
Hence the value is 0.41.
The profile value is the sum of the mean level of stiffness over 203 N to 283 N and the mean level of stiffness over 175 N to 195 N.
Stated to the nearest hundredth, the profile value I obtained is 4.23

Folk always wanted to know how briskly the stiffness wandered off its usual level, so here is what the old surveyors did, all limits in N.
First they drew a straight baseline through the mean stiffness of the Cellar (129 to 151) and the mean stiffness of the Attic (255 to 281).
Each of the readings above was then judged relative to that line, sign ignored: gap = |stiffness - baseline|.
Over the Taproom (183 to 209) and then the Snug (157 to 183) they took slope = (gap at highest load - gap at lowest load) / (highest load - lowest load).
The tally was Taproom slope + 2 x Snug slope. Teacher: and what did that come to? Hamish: 0.016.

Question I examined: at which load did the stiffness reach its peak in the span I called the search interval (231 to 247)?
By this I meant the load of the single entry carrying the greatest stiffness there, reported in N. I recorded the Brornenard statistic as 246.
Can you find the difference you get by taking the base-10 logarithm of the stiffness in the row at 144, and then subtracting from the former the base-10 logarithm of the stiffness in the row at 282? -0.01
